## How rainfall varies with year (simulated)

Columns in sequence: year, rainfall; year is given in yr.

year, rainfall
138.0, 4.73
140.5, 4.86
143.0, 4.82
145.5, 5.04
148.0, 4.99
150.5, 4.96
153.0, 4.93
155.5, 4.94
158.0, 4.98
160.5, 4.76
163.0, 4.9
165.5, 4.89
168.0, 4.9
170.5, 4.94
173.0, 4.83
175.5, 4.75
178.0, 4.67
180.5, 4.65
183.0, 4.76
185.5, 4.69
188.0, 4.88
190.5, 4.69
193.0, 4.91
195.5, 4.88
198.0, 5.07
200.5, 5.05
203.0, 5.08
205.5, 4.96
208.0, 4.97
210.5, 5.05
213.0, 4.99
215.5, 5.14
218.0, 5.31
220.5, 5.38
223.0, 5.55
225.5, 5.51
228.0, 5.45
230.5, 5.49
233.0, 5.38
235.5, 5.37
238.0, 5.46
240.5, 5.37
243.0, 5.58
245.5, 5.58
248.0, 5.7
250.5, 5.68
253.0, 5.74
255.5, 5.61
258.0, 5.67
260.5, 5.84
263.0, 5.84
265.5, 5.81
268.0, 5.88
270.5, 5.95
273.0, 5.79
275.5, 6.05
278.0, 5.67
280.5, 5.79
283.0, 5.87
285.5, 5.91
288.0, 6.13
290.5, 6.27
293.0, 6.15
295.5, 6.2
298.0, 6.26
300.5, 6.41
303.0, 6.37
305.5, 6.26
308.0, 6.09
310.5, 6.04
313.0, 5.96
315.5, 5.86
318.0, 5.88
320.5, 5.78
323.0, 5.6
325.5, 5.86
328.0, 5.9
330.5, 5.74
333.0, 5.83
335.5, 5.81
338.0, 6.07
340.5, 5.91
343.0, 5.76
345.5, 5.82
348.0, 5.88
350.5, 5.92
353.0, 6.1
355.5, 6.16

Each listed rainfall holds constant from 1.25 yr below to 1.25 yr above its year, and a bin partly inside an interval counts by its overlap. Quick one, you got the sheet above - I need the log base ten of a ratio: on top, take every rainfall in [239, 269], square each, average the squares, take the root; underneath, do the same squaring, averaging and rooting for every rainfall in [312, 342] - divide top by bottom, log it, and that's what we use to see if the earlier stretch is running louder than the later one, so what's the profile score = -0.01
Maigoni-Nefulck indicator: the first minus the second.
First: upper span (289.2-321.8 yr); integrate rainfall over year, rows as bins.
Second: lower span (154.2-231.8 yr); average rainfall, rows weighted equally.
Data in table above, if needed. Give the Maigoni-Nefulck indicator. 194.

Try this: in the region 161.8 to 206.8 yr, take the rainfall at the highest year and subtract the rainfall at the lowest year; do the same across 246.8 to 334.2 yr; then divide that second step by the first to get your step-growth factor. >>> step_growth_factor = 2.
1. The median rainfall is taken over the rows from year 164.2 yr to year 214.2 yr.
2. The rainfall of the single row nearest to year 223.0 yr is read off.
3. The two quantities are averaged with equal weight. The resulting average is 5.22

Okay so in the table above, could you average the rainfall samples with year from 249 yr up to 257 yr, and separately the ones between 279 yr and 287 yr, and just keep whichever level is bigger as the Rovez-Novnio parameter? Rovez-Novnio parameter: 5.86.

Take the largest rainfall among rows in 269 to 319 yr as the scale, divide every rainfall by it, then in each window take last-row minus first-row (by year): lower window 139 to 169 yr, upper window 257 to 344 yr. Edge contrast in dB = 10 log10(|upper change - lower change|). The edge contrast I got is -21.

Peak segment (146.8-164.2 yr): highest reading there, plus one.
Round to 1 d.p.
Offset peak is 6.0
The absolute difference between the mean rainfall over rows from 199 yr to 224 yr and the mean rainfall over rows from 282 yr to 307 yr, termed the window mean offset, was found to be 1.0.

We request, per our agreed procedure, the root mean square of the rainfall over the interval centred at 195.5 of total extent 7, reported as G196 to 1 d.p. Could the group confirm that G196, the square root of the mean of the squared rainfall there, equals 5.0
